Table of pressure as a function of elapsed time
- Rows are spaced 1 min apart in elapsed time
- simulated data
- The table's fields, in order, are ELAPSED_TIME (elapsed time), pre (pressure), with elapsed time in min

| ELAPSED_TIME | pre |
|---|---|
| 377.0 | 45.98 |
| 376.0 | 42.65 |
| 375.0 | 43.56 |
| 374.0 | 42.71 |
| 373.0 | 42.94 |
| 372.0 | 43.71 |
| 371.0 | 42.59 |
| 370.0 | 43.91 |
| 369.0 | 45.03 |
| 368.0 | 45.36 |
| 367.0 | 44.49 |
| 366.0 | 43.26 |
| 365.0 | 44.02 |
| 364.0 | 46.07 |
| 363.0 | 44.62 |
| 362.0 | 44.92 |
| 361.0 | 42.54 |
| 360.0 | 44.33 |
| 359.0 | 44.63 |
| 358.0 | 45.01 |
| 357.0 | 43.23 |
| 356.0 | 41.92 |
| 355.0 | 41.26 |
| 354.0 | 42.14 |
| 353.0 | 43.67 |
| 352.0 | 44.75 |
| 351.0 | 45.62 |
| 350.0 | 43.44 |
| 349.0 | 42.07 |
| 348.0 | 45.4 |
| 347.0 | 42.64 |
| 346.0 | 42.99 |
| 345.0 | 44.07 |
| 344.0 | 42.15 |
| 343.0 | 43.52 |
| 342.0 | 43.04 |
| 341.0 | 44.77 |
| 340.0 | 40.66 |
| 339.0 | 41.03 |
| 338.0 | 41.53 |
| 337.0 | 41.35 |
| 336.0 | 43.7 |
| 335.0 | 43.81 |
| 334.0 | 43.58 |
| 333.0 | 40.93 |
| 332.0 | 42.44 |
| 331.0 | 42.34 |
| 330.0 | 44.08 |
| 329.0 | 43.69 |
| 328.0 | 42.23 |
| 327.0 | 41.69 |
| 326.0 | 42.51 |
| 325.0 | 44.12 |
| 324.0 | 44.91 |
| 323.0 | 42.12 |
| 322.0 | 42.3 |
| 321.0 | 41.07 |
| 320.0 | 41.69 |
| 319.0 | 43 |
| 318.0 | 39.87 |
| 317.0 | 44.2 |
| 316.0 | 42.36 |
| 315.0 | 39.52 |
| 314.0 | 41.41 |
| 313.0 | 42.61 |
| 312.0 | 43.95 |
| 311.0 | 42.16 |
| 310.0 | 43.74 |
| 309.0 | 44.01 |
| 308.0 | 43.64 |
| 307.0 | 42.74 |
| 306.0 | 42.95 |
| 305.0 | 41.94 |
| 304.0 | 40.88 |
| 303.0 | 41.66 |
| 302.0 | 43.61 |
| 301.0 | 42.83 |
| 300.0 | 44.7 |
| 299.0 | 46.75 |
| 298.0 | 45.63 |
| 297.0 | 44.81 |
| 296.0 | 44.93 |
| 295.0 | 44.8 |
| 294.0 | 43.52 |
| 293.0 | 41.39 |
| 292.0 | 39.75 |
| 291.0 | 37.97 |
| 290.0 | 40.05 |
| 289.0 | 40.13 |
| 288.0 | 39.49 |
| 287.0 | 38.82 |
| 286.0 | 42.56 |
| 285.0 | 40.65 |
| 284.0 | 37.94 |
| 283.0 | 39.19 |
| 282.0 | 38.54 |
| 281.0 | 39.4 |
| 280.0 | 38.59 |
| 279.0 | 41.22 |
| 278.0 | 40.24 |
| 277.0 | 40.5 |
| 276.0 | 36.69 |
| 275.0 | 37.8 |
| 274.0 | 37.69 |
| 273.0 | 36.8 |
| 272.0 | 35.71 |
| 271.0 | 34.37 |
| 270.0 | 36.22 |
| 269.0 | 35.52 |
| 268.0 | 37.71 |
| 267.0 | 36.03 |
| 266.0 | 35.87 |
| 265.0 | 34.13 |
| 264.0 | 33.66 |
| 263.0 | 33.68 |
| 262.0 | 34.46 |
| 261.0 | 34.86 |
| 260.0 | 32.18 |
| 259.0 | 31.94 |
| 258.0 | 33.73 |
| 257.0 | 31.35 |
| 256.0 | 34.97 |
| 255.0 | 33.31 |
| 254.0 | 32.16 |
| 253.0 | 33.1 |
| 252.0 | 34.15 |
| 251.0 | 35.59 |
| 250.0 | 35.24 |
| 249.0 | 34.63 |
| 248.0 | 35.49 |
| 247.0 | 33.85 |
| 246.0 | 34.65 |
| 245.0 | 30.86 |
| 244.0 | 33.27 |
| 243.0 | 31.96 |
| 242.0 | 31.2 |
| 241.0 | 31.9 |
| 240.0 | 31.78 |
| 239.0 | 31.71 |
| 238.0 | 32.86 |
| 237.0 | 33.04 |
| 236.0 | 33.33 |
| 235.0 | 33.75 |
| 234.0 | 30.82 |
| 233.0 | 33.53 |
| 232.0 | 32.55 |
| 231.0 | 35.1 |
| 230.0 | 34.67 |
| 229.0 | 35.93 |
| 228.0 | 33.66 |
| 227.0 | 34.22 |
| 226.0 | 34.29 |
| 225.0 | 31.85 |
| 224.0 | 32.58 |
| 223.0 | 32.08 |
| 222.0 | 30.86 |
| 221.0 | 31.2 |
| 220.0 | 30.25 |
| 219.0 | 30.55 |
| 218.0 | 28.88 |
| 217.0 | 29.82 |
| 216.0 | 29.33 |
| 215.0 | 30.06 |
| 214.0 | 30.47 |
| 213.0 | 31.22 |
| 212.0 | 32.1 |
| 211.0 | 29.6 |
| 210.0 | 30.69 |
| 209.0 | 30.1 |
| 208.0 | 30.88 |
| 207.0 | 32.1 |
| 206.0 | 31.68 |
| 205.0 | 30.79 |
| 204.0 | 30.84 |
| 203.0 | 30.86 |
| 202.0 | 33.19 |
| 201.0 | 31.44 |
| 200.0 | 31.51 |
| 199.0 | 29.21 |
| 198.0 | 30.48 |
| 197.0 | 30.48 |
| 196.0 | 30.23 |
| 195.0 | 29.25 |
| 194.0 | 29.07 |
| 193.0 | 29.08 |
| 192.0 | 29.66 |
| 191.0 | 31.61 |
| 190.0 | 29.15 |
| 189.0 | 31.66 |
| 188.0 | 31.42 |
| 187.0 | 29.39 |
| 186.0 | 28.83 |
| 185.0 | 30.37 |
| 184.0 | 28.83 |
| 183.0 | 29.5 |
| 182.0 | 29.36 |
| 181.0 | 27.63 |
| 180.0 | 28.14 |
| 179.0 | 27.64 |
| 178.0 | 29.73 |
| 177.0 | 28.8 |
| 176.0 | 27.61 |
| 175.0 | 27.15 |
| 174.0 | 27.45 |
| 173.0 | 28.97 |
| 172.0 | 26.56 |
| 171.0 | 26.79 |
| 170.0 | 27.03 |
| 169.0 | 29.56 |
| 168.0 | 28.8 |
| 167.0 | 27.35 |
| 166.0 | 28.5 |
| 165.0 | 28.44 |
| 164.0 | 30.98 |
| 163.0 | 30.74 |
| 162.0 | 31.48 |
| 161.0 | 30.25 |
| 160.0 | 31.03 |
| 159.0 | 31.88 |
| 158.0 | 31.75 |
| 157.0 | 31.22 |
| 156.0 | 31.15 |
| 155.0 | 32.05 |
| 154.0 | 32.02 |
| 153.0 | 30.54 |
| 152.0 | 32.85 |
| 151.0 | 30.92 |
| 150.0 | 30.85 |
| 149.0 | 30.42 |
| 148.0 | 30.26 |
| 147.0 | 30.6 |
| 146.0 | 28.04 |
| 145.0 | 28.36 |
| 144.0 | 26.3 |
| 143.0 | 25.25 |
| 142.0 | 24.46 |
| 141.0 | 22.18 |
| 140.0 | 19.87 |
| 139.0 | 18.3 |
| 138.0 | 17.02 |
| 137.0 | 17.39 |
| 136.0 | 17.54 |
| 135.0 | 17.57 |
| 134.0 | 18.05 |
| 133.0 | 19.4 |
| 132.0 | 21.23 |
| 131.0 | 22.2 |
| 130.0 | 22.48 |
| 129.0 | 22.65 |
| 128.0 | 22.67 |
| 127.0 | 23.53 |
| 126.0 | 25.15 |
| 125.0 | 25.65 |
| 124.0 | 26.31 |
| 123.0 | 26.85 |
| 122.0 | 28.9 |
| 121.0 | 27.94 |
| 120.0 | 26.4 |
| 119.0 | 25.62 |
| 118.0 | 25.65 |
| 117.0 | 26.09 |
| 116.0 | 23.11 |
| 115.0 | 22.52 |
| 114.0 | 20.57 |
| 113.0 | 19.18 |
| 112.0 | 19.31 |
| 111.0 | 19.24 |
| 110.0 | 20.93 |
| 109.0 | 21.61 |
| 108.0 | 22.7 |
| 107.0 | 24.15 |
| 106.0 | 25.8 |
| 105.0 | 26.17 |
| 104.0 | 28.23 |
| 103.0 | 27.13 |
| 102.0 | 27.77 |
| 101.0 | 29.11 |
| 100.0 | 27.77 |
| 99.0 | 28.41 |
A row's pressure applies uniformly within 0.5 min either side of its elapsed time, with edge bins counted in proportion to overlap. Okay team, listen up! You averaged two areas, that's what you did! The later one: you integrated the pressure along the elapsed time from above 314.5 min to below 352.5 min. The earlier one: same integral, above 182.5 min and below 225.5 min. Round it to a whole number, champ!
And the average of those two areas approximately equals 1469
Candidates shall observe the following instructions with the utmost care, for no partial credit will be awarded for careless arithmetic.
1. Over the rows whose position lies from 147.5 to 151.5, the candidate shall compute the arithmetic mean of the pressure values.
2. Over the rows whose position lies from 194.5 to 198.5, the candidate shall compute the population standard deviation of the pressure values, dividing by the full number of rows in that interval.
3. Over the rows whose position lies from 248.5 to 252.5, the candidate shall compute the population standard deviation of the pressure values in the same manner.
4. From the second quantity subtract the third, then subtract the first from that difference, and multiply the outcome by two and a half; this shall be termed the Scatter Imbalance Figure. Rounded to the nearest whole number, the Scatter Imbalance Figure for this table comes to -77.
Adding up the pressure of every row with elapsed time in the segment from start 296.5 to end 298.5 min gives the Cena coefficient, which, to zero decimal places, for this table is 90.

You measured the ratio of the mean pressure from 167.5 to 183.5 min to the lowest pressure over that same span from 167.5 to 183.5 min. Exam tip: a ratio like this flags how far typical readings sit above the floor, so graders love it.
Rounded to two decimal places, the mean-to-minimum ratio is 1.06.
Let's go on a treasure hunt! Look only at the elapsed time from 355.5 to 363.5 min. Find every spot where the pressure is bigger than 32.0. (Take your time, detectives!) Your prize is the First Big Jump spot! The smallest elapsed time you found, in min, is 356.0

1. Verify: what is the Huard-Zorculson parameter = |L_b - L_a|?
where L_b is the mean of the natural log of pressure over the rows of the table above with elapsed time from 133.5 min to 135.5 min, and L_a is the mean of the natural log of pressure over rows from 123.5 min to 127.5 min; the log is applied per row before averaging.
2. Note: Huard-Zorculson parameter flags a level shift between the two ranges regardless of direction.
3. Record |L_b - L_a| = 0.34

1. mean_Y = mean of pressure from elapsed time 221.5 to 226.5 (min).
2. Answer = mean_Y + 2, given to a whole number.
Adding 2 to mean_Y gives 34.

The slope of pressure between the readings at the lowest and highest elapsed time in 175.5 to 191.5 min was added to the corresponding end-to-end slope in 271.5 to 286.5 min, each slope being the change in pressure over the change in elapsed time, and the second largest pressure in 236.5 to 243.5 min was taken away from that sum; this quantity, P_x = -32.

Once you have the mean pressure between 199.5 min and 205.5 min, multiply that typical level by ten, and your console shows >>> 314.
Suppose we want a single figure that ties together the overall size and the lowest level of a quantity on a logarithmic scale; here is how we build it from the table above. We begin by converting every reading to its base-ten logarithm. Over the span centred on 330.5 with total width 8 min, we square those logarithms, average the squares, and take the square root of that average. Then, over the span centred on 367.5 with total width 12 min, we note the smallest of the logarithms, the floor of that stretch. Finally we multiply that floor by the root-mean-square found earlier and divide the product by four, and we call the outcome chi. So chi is 0.66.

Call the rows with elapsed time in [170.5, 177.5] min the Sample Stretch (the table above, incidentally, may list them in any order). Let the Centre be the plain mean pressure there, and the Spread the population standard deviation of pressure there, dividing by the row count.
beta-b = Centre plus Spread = 28.5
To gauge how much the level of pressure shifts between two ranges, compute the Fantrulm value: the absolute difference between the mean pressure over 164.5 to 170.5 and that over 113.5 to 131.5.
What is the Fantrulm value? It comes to 4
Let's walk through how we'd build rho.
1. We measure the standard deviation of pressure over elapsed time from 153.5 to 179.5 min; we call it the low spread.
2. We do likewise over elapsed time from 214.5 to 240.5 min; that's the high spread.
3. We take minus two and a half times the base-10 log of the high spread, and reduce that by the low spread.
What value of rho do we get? -2.5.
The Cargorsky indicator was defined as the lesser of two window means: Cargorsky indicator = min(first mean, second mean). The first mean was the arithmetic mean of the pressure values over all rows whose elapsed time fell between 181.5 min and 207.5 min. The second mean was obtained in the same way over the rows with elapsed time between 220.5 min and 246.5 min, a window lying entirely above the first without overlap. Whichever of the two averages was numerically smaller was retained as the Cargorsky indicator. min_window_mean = 30.4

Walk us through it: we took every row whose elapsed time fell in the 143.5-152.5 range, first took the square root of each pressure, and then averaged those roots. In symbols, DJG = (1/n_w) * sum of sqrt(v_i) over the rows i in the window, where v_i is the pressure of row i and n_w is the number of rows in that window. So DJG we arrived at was 5.5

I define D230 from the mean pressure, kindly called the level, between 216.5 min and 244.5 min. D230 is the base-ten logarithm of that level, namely 1.51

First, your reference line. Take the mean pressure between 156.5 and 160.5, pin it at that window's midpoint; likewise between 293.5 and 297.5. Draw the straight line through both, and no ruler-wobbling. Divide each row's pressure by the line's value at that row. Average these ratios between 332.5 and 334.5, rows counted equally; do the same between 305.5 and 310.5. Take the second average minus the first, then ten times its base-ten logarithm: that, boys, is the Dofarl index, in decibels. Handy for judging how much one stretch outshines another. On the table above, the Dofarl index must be -11.4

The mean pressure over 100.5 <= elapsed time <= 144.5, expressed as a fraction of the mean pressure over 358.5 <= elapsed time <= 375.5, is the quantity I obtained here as 0.53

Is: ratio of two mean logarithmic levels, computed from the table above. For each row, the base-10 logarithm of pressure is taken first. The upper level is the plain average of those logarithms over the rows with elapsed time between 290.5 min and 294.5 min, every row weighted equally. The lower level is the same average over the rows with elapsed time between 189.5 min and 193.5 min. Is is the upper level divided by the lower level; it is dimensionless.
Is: 1.09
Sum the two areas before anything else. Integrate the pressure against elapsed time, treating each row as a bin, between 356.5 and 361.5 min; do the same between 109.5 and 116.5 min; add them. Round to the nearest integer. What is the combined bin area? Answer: 365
